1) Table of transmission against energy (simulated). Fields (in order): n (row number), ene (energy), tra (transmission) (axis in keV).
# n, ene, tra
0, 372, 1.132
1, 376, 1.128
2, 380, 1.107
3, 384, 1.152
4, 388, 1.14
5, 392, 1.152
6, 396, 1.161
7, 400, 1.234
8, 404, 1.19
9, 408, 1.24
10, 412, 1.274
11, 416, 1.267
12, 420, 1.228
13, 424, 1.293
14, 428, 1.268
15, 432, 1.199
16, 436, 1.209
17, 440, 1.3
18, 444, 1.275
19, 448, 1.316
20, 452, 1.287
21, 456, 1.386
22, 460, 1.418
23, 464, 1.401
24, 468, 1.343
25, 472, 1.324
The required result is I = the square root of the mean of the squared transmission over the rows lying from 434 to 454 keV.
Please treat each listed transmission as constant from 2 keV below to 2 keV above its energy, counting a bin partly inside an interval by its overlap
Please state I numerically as 1.28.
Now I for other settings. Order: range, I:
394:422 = 1.23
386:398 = 1.15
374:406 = 1.16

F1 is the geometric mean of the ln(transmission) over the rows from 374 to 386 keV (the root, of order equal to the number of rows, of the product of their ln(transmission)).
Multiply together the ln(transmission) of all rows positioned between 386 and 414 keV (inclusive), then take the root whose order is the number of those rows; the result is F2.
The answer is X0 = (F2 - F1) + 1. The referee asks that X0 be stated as 1.06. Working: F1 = 0.12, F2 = 0.18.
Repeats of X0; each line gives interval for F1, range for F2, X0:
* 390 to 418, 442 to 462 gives 1.09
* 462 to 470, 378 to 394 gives 0.81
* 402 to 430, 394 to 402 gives 0.95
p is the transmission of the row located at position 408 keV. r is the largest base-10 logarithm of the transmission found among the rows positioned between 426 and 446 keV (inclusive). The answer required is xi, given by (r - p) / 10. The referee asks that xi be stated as -0.113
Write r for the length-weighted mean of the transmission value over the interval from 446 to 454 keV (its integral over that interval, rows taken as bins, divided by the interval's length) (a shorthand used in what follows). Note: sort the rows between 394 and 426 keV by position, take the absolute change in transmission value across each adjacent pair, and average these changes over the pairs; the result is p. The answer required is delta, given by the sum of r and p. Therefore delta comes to 1.35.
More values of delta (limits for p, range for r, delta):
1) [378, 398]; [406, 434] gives 1.27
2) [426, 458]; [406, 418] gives 1.31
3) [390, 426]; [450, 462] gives 1.40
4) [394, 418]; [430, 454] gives 1.31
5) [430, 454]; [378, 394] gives 1.18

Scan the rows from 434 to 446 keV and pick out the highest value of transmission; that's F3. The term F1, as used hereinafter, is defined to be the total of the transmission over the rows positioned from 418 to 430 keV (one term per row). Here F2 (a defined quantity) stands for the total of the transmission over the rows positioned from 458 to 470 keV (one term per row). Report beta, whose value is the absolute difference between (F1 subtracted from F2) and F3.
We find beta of 0.9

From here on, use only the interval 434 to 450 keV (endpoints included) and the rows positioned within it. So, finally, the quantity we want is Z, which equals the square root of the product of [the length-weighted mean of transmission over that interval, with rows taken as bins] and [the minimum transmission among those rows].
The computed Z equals 1.24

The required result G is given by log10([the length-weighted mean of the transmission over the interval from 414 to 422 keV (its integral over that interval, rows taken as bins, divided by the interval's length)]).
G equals 0.096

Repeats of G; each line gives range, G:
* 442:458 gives 0.119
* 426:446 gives 0.097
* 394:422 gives 0.089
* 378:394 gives 0.056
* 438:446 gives 0.110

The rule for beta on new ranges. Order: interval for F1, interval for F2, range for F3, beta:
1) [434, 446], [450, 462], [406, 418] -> 1.0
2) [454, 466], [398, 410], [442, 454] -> 1.9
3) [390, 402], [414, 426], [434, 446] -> 1.1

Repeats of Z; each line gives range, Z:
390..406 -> 1.17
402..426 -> 1.22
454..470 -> 1.36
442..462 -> 1.31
